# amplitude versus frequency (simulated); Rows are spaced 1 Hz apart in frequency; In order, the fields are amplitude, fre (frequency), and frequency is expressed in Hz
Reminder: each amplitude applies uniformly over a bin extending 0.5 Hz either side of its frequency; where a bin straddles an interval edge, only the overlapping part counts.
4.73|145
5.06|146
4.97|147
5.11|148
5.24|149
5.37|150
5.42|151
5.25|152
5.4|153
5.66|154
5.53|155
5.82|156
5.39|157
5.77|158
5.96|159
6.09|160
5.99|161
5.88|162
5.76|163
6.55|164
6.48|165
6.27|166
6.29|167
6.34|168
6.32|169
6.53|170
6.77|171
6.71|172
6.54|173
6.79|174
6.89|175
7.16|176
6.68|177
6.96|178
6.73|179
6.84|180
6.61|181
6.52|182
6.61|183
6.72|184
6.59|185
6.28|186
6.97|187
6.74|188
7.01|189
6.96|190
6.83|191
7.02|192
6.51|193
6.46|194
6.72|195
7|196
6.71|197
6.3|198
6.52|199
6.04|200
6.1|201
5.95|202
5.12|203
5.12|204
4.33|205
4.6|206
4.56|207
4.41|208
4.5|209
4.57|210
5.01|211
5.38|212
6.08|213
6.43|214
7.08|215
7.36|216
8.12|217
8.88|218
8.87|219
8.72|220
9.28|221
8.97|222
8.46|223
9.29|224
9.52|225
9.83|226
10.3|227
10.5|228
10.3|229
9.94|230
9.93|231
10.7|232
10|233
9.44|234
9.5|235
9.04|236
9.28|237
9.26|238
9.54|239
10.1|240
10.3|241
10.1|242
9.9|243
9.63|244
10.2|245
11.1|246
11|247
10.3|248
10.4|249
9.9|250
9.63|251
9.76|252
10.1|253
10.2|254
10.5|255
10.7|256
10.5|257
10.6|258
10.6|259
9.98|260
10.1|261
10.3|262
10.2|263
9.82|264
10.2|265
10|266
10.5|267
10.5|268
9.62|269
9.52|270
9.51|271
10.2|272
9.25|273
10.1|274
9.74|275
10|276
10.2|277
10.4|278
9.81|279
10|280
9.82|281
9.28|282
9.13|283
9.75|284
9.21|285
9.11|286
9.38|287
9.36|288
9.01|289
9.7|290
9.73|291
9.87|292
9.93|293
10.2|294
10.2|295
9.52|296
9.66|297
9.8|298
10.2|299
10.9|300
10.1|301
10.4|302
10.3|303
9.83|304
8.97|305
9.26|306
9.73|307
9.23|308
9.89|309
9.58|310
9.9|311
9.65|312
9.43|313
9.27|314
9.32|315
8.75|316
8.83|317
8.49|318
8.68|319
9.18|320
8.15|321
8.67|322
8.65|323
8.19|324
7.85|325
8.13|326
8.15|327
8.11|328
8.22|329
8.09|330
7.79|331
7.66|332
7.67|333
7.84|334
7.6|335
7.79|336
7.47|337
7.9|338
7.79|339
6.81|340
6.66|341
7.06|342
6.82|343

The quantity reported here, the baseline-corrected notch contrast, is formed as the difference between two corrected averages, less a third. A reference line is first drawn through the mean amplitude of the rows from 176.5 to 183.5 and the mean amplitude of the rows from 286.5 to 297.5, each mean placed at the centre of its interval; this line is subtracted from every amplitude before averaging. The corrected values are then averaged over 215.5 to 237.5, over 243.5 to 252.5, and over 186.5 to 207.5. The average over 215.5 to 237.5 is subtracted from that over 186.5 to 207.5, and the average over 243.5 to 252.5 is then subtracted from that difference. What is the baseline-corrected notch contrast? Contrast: -4.12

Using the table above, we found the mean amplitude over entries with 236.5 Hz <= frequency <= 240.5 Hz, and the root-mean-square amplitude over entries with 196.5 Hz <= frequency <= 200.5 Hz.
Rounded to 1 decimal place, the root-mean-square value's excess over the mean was -3.1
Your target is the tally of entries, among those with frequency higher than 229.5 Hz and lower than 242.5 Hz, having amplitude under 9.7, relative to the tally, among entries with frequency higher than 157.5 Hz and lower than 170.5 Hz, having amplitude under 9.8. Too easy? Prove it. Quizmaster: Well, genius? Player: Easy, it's 0.46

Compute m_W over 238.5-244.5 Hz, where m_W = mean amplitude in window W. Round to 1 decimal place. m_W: 9.9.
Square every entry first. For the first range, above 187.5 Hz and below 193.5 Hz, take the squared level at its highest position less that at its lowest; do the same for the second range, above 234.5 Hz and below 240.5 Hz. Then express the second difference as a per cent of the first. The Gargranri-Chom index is -386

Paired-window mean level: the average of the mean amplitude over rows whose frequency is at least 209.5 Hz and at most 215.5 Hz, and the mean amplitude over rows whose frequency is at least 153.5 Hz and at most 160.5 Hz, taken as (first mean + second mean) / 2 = 5.8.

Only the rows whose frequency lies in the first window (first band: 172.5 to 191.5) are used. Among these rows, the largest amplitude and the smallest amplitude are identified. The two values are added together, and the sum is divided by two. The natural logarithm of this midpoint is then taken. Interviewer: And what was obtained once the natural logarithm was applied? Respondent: 1.91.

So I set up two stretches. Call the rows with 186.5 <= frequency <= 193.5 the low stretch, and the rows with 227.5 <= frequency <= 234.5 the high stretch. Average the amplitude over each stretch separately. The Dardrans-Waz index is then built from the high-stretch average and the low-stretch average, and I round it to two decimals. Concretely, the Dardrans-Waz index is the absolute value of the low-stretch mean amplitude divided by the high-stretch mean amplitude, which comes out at 0.68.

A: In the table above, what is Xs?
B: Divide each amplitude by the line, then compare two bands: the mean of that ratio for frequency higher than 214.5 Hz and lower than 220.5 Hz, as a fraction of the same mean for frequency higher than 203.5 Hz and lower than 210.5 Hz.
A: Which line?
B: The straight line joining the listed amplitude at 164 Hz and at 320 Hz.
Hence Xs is 1.7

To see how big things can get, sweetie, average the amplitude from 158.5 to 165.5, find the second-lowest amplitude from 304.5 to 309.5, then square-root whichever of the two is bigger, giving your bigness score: 3.04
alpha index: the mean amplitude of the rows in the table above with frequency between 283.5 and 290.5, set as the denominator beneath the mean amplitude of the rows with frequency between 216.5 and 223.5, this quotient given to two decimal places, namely 0.94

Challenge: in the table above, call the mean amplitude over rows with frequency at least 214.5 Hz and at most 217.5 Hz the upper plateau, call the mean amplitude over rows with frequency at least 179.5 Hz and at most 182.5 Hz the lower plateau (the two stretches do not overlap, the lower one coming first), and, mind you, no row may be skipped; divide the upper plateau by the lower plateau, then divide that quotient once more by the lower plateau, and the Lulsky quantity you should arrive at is 0.17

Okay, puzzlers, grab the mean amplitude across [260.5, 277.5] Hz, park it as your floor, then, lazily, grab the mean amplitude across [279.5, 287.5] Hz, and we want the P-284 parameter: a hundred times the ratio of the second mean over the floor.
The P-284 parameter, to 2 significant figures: 95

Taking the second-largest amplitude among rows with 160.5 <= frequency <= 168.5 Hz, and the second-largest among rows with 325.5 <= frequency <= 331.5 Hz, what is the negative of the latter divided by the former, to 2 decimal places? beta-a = -1.26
